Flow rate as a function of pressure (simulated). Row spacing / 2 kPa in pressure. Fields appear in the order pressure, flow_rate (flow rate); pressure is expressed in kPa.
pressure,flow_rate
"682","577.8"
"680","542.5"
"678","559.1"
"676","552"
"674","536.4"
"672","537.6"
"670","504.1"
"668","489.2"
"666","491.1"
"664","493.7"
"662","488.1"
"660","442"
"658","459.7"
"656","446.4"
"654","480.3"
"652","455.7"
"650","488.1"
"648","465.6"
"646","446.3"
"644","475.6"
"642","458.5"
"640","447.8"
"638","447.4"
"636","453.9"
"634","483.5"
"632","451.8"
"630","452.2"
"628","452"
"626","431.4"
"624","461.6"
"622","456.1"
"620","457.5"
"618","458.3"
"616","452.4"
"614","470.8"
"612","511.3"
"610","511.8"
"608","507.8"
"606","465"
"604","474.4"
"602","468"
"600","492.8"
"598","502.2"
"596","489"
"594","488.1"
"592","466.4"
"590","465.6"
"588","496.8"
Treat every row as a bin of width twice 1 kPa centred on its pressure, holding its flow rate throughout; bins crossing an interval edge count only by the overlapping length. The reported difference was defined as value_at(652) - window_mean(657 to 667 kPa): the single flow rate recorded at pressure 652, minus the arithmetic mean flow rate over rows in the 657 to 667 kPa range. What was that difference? -19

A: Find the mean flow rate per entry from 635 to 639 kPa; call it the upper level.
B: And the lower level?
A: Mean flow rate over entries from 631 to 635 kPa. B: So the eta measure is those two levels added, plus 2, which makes 920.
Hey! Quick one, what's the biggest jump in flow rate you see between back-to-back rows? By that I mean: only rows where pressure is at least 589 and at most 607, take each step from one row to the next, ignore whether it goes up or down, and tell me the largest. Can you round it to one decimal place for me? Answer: 24.8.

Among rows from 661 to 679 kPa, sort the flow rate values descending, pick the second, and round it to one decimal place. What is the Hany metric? 552.0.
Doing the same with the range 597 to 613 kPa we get 511.3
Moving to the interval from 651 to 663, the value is 480.3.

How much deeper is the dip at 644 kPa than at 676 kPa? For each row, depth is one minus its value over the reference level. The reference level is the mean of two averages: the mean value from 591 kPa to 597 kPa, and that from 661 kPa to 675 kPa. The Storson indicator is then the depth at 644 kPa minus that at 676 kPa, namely 0.155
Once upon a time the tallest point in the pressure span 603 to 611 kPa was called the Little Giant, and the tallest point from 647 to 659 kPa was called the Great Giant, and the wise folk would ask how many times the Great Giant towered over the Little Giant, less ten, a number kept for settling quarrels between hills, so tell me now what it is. -9.05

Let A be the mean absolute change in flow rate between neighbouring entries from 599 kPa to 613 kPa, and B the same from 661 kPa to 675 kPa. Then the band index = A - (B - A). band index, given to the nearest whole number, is 19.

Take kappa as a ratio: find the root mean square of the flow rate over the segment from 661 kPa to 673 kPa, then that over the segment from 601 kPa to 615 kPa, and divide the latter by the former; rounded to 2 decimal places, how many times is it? 0.97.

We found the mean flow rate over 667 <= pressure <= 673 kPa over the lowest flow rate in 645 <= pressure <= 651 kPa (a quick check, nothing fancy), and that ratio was 1.14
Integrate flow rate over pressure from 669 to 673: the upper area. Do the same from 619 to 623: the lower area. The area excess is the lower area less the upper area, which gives -256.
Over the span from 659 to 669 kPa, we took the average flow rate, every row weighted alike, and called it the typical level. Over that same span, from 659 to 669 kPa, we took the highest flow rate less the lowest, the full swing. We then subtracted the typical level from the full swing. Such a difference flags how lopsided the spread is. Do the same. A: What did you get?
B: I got -429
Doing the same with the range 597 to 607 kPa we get -443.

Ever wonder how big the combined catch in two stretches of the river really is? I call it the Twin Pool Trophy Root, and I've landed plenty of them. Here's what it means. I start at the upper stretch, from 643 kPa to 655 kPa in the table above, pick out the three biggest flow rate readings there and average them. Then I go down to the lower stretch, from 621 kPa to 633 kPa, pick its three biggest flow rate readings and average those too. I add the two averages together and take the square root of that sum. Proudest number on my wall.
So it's 30.63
